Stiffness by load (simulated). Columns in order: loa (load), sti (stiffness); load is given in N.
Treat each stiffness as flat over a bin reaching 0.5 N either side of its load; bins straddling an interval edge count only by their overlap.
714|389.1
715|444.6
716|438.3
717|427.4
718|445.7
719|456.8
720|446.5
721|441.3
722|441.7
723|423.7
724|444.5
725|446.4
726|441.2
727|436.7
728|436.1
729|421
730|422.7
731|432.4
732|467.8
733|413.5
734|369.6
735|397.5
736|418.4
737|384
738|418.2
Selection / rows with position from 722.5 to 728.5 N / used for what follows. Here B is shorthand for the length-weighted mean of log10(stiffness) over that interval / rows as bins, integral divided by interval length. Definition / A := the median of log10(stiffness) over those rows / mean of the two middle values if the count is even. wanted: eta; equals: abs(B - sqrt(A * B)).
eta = 0.0004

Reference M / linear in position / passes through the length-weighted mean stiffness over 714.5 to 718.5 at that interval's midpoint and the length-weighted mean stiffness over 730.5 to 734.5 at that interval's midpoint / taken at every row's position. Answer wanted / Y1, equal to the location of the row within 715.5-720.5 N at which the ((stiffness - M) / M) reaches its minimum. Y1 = 717 N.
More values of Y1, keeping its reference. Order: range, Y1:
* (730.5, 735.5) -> 734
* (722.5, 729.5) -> 723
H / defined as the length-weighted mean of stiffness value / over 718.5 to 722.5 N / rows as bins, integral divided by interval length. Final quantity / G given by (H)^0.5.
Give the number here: 21.1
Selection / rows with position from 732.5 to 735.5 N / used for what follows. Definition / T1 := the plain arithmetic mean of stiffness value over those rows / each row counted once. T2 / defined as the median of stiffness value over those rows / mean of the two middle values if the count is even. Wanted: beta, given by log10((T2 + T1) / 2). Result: 2.60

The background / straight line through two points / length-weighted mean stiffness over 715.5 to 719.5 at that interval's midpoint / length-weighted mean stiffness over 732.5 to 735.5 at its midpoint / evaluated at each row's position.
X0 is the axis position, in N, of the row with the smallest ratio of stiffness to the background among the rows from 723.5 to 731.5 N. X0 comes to 729 N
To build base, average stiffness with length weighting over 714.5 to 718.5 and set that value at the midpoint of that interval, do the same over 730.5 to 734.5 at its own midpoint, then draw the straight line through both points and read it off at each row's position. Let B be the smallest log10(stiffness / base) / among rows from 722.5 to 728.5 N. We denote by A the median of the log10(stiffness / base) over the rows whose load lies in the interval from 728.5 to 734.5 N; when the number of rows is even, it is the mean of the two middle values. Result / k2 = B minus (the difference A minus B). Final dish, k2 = -0.014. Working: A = -0.0024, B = -0.008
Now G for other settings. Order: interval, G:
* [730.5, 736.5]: 20.4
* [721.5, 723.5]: 20.8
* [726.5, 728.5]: 20.9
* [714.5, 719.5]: 21.0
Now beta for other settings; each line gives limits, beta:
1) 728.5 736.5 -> 2.62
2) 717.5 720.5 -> 2.65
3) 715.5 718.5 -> 2.64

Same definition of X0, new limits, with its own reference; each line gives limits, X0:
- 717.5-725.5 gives 723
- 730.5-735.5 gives 734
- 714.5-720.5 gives 717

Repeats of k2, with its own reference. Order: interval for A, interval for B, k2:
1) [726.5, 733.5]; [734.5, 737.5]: -0.079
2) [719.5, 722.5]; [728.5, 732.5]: -0.017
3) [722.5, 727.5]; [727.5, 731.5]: -0.021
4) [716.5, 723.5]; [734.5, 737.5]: -0.077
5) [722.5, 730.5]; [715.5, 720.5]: -0.032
